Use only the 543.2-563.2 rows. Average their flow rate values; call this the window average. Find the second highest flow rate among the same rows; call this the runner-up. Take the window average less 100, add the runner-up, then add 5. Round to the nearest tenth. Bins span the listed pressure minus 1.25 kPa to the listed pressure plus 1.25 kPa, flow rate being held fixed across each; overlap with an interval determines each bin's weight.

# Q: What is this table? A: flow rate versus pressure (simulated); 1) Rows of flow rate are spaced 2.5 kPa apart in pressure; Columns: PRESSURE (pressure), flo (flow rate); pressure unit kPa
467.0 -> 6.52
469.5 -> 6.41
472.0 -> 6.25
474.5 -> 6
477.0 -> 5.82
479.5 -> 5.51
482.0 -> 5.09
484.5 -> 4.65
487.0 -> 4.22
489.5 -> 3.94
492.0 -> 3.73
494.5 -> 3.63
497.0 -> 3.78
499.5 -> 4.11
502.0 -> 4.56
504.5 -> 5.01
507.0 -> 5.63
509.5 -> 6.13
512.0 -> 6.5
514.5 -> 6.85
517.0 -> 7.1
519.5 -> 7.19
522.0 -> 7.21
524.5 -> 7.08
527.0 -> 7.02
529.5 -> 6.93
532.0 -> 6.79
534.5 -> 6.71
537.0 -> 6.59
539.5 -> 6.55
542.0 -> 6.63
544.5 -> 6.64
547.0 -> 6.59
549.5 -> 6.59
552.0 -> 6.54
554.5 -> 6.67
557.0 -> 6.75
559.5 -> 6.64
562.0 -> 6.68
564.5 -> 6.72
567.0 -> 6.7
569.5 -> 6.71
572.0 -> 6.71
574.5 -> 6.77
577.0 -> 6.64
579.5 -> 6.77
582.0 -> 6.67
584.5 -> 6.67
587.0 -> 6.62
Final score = -81.7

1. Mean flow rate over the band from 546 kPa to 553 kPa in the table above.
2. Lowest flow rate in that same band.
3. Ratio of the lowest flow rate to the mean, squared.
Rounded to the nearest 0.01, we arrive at 0.99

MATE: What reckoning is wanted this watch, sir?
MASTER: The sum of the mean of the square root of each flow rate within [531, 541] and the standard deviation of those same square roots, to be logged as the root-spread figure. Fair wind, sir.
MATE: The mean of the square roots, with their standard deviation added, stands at 2.60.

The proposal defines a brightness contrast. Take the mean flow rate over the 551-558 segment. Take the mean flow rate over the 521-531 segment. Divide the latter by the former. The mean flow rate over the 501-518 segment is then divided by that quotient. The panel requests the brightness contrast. 5.6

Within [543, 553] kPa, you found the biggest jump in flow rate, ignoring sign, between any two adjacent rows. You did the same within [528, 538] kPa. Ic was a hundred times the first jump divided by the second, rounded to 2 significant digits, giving 36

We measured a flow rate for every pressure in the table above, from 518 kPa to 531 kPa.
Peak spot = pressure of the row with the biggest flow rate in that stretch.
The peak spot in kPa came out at 522.0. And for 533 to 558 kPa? 557.0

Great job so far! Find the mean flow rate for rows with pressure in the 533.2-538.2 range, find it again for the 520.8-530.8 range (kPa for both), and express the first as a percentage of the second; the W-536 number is 94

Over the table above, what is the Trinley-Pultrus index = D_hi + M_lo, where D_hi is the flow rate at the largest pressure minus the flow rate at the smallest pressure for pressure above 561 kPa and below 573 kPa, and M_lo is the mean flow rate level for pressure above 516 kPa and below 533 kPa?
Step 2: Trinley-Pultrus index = 7.1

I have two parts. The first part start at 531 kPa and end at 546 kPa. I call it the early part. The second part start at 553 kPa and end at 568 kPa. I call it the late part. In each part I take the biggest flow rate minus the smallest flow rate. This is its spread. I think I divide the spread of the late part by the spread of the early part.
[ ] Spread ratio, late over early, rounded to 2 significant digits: 0.46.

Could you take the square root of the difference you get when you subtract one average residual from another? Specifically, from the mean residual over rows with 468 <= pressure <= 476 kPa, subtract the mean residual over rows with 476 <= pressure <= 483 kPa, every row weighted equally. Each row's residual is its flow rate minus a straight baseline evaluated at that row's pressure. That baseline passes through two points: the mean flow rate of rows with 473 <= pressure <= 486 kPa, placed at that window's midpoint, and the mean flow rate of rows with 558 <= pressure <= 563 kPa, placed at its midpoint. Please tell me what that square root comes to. 0.9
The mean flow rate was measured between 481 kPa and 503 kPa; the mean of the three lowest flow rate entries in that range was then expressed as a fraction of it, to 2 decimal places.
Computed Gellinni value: 0.89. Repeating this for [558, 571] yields 1.00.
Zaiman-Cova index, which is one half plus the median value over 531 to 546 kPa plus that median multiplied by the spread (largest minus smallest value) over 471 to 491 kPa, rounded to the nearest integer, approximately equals 22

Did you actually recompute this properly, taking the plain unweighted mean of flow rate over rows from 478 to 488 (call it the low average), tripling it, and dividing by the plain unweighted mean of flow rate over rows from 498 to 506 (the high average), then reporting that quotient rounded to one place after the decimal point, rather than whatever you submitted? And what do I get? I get 3.2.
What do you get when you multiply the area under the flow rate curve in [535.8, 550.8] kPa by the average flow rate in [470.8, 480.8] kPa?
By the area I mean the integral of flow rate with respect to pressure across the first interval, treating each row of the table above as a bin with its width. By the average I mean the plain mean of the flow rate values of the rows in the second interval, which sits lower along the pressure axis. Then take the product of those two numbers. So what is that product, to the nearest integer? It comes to 583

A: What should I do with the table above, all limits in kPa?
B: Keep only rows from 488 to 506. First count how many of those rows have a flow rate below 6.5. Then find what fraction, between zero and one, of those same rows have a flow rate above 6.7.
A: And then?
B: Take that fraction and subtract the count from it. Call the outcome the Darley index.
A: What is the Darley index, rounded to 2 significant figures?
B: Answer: -7.0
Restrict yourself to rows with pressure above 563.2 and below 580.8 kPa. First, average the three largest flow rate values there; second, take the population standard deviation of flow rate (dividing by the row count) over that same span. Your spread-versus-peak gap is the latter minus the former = -6.7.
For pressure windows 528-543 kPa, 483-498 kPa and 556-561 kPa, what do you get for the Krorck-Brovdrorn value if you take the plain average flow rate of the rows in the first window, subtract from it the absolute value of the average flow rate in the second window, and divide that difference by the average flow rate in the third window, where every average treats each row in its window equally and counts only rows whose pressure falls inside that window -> 0.40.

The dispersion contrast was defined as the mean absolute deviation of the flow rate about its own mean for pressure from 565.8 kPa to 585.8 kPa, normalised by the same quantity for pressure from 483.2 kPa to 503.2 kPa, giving 0.11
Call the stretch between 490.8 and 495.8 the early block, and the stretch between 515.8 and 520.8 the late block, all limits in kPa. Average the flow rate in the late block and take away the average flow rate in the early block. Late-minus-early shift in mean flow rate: 3.5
